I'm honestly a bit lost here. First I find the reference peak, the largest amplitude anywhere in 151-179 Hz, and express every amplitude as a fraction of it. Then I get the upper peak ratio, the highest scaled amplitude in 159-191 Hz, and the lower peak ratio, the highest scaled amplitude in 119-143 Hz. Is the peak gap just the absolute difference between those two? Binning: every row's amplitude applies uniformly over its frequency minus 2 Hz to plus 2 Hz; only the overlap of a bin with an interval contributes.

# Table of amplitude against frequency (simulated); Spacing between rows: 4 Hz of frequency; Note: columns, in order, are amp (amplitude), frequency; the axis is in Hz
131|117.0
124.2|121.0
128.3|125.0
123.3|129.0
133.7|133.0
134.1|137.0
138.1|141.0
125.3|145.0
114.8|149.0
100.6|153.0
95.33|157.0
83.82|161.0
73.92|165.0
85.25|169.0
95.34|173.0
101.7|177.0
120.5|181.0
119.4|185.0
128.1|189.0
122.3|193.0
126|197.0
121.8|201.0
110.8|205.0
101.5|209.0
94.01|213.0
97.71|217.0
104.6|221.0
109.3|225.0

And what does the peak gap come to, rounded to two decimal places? 0.10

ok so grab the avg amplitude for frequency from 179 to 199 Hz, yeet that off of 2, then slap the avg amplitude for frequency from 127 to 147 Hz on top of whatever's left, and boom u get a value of 10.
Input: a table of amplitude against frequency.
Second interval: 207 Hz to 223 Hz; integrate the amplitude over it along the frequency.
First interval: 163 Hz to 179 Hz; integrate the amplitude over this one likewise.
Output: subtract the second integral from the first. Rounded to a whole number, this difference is -166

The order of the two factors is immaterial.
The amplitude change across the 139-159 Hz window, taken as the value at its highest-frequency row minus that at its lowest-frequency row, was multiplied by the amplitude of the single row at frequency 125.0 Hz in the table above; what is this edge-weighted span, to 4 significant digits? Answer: -5487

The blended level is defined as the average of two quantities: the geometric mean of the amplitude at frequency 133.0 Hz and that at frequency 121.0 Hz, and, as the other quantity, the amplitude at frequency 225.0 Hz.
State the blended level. 119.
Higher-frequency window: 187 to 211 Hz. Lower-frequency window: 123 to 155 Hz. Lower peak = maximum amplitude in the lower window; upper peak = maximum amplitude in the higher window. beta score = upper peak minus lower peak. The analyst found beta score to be -10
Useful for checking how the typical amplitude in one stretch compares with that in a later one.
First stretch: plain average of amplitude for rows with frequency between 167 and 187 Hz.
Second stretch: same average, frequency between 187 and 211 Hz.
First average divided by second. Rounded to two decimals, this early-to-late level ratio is 0.88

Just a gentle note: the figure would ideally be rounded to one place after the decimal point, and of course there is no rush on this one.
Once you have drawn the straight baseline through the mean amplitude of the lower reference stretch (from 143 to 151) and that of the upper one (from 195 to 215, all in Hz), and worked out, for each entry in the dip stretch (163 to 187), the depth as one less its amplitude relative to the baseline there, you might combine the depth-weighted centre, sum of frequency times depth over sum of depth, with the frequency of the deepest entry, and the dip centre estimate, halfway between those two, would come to 166.3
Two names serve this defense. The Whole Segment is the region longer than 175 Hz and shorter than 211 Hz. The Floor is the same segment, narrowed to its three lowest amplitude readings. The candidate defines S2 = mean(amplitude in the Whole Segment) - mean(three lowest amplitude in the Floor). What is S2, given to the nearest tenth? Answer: 12.2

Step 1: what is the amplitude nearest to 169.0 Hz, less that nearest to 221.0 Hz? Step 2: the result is -19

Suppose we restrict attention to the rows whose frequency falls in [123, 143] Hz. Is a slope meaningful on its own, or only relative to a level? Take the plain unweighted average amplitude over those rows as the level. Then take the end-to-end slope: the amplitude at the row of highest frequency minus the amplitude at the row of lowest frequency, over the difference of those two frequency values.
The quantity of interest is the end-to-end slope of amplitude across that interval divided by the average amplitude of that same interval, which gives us 0.005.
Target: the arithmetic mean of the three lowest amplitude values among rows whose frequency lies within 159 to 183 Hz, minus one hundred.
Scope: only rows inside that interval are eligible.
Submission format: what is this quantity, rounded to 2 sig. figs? -19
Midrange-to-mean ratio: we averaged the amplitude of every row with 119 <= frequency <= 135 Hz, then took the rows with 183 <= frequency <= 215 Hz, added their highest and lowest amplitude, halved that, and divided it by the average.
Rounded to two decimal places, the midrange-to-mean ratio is 0.87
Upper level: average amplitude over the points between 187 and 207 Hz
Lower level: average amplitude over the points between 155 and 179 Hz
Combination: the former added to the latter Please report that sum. 211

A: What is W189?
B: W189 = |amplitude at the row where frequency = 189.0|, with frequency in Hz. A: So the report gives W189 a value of 128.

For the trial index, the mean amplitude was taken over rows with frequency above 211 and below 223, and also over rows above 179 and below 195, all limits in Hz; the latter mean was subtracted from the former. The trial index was -24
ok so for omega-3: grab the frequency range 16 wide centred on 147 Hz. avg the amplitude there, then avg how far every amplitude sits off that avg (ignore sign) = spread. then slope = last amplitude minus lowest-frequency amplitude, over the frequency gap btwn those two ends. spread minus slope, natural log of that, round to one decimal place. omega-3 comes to 2.7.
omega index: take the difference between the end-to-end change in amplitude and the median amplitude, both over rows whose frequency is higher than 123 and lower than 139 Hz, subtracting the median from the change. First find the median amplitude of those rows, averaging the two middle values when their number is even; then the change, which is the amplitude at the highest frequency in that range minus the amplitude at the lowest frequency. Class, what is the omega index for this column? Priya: -125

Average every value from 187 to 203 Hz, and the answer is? 125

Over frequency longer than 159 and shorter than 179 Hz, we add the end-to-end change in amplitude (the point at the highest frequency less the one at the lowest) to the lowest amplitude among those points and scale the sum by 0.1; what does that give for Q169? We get 9.2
